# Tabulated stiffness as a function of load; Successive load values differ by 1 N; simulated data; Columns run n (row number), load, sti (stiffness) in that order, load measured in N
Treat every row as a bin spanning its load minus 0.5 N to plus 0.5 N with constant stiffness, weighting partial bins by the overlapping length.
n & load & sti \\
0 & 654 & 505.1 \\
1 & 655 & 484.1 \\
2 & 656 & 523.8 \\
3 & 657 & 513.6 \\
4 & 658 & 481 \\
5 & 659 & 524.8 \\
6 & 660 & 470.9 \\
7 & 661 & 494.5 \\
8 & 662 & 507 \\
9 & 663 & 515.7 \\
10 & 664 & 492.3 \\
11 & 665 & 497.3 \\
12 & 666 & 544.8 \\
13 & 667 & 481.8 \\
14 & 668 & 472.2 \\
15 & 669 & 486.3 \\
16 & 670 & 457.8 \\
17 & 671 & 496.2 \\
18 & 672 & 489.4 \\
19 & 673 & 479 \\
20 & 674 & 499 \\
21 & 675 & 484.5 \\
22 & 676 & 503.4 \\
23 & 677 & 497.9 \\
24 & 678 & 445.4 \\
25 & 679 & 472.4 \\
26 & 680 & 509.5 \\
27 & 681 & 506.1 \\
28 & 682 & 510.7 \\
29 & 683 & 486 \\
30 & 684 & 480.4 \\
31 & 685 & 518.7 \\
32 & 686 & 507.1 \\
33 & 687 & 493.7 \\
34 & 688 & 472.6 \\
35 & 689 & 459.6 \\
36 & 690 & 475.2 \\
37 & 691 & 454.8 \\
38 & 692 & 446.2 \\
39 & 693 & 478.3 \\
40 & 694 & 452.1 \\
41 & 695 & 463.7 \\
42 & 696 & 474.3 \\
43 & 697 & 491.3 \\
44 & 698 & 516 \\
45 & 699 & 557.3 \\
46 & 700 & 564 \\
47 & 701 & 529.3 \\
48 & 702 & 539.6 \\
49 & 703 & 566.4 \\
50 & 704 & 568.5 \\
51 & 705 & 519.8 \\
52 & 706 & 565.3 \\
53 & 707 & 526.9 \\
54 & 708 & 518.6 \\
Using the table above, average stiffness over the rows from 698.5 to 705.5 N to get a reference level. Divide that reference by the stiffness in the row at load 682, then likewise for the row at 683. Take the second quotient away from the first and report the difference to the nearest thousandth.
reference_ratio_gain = -0.055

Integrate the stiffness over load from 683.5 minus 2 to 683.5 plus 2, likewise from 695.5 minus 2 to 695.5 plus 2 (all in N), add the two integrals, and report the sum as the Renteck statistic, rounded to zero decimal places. 3877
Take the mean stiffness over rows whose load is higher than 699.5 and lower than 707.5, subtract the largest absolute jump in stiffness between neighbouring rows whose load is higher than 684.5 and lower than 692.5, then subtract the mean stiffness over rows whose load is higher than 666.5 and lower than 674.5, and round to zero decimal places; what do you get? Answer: 44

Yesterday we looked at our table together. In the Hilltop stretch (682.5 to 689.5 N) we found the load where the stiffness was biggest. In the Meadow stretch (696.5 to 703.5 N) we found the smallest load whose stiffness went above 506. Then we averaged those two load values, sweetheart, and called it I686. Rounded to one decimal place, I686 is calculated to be 691.5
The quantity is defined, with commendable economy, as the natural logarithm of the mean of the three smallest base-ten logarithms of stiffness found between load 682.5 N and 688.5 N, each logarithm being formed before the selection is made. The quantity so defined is 0.986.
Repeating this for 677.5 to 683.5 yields 0.982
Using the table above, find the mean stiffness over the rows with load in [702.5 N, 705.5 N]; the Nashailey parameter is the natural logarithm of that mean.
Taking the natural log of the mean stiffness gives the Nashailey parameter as 6.31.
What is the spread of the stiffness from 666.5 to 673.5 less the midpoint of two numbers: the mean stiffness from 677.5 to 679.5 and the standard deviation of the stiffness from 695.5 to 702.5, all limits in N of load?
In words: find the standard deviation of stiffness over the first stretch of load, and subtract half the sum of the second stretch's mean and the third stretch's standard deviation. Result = -233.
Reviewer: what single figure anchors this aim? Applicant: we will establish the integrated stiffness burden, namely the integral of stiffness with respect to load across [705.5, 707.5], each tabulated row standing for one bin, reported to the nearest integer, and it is 1092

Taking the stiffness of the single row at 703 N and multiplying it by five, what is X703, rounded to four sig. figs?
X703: 2832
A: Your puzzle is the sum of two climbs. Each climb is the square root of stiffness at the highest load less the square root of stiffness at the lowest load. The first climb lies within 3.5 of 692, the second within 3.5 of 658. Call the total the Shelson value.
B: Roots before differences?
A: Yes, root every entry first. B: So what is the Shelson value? 0.3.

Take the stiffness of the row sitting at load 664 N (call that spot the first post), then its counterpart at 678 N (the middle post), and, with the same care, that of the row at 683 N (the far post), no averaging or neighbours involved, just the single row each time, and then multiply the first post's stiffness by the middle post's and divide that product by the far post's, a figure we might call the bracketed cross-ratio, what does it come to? 451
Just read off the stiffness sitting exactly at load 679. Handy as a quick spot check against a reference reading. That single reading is 472.4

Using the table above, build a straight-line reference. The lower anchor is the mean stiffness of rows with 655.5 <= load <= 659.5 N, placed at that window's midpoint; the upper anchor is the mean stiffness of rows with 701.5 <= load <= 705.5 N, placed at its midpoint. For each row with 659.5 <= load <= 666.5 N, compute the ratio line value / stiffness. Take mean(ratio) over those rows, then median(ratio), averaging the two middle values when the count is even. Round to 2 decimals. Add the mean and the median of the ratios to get 2.06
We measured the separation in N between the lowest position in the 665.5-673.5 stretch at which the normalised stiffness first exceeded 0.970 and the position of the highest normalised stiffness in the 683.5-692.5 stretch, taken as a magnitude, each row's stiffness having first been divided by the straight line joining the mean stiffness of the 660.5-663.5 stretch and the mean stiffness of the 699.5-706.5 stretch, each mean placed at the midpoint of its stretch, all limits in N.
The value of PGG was 19 N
